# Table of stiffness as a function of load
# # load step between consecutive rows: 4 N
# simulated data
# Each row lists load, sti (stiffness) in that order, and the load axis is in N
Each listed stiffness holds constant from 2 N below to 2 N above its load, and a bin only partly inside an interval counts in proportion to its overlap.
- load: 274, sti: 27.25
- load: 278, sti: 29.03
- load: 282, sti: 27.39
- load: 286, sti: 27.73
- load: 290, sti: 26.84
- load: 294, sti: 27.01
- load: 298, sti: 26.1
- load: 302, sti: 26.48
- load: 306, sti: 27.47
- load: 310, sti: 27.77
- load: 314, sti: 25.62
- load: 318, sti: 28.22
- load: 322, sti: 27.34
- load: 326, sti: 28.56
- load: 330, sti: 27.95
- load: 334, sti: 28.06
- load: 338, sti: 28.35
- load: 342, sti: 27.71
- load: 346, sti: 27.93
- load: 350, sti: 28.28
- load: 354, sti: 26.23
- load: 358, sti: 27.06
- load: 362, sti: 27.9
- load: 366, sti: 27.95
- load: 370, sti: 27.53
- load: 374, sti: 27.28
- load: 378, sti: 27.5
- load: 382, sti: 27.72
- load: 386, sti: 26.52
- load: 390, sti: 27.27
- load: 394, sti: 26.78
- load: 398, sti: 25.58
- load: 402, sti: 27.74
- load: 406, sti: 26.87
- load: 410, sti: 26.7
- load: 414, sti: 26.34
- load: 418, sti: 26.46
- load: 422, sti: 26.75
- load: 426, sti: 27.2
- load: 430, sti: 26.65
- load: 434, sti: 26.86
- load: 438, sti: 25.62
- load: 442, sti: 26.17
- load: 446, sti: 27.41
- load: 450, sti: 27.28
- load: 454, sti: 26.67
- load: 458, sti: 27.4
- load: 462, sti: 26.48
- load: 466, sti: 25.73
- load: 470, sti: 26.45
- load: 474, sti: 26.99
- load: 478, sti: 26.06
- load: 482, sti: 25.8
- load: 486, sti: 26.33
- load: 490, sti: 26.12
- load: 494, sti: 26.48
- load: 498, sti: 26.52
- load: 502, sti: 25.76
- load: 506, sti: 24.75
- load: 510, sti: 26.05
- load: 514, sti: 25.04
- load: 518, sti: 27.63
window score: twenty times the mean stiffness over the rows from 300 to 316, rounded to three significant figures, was 537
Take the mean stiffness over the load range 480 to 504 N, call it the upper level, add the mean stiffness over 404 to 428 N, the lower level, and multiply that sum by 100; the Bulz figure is 5289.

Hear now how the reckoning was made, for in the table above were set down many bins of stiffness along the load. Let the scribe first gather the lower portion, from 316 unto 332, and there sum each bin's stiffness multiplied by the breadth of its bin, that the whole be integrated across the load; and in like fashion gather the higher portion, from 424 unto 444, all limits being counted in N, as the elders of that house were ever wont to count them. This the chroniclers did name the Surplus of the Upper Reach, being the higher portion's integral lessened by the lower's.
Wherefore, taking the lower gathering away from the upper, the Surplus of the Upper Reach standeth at 82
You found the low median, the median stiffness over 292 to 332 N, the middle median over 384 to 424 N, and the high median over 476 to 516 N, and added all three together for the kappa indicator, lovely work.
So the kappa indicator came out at 80.2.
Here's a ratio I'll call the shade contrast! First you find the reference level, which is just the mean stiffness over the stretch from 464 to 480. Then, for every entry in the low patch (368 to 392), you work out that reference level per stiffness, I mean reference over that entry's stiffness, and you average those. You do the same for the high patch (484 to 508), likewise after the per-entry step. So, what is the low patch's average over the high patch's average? 0.95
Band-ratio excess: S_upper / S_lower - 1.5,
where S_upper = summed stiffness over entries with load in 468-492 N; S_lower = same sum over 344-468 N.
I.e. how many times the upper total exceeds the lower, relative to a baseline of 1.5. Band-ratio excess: -1.31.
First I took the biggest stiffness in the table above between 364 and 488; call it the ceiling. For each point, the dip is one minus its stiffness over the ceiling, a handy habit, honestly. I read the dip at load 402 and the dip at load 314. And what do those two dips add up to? 0.091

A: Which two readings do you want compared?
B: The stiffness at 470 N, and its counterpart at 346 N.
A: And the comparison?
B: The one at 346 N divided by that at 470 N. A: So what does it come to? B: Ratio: 1.06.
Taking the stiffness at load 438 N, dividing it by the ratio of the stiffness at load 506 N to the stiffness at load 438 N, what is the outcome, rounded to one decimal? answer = 26.5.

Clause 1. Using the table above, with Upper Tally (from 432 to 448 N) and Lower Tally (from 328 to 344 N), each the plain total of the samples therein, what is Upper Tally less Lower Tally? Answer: -6.0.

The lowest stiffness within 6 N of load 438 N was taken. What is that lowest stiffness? 25.62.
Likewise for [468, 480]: 26.06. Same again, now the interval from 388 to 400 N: 25.58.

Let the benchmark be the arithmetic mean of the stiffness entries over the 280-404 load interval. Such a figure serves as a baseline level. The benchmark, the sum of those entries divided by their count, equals 27.4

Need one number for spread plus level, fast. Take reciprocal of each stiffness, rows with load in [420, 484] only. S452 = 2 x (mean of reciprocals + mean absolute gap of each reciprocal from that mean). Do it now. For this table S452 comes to 0.0766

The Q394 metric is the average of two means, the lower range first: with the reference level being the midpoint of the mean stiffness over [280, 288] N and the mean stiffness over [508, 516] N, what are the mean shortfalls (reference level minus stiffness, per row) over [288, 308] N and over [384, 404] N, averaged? -0.23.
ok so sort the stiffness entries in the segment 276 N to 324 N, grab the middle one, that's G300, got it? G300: 27.4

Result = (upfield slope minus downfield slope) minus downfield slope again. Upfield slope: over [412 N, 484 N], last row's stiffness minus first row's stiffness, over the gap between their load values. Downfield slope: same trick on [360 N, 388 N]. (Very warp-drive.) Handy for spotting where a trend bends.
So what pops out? 0.11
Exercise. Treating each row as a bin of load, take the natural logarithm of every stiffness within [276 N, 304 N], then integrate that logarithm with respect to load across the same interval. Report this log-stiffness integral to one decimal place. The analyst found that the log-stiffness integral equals 92.5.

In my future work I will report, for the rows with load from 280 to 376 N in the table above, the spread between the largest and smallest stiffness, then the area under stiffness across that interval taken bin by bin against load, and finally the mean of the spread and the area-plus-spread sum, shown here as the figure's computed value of 1320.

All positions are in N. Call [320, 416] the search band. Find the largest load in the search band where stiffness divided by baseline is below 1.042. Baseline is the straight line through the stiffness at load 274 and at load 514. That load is 414 N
